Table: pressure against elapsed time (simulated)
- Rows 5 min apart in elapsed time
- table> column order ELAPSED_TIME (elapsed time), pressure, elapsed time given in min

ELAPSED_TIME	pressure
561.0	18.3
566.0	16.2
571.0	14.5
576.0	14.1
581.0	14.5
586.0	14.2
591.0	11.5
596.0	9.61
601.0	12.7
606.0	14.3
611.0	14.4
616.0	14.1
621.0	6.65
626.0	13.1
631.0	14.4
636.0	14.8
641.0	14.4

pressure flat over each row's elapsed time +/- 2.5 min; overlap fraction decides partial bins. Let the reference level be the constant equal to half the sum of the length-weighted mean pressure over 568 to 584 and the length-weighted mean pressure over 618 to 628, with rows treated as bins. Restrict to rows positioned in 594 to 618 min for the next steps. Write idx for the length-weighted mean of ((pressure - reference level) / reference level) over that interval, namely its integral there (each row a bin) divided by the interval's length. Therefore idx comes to 0.07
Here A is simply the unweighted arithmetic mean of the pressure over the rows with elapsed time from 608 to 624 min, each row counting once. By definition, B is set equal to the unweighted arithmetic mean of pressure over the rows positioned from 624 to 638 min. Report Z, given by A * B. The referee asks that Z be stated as 165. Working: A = 11.7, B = 14.1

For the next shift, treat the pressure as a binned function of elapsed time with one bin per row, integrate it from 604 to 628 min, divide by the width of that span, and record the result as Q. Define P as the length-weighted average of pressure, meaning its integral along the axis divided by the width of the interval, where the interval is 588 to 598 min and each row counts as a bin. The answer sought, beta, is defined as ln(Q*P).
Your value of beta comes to 4.90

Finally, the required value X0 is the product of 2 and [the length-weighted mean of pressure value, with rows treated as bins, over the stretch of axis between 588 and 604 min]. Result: 23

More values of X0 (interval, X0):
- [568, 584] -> 29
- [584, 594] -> 25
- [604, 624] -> 25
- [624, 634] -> 28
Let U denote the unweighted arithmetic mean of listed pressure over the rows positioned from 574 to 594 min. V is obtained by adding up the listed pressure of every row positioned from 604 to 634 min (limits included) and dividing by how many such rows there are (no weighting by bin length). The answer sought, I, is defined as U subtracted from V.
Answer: -1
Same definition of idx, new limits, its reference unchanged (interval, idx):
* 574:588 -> 0.17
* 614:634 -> -0.01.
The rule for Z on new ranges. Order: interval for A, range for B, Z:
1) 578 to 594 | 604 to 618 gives 191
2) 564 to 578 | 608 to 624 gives 175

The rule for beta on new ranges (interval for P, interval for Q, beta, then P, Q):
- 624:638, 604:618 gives 5.31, 14.1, 14.3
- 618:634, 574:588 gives 5.11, 11.6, 14.3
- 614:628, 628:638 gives 5.08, 11.1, 14.5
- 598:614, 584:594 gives 5.15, 13.7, 12.6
